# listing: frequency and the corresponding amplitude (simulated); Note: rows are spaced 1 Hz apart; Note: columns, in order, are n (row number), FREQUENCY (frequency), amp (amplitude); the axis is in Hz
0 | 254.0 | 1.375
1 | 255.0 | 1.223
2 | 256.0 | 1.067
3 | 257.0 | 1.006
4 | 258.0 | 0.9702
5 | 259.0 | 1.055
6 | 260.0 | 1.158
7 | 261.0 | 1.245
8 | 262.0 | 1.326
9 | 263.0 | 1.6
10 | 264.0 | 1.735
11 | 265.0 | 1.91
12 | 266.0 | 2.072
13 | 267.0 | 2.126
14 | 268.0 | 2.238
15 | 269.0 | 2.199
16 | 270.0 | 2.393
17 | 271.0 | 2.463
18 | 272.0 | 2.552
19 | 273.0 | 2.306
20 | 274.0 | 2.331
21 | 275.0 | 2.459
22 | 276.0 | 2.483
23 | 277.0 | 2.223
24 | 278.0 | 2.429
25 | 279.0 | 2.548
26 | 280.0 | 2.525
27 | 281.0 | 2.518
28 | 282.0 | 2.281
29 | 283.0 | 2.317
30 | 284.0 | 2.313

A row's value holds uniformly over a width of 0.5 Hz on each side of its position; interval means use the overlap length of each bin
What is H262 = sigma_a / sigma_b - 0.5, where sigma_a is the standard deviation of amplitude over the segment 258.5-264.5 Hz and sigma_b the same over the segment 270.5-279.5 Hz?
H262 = 1.8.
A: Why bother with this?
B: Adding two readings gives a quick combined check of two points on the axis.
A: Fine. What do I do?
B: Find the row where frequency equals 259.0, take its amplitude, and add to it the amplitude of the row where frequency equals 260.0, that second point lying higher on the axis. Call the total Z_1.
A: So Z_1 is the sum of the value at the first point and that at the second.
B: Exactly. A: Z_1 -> 2.2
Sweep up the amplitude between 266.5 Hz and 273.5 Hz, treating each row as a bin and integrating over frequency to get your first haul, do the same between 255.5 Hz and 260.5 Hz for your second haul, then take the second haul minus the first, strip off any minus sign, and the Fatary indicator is 11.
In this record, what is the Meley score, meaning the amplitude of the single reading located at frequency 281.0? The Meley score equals 2.518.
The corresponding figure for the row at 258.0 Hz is 0.9702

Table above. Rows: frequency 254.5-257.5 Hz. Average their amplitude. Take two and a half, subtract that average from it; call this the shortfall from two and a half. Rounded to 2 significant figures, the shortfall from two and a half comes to 1.4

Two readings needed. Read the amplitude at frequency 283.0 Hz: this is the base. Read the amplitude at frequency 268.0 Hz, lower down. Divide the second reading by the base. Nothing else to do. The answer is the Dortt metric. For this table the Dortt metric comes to 1.0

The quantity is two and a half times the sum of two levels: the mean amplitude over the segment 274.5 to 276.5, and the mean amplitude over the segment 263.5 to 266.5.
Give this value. 11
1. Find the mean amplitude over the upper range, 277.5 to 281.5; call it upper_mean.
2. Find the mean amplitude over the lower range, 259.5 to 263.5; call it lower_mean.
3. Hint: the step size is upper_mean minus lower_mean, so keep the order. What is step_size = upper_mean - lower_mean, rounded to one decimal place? 1.2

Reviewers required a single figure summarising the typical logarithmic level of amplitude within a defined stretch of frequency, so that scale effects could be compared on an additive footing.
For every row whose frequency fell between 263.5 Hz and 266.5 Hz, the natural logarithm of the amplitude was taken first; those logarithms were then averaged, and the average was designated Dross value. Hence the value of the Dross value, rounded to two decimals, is 0.64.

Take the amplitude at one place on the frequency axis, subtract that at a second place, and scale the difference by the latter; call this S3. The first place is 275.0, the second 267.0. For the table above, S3 0.2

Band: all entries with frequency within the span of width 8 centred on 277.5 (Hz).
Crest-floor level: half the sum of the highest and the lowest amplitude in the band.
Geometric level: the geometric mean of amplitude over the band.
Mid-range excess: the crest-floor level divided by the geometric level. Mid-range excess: 0.979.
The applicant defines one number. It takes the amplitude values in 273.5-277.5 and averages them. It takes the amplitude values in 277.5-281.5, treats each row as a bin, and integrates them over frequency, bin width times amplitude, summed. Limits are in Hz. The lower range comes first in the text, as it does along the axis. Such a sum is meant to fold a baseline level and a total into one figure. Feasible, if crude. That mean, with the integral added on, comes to 12.4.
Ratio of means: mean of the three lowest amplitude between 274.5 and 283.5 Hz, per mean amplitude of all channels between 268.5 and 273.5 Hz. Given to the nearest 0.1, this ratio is 1.0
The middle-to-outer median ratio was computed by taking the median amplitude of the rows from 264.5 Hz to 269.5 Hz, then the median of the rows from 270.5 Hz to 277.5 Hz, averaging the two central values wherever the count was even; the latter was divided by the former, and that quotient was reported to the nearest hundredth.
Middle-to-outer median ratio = 1.16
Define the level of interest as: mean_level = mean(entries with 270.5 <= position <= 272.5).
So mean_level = 2.51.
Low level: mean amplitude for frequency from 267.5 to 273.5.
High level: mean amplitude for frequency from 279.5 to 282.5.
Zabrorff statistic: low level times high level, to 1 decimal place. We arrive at 5.8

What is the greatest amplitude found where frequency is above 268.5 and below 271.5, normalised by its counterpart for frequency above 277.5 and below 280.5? 1.0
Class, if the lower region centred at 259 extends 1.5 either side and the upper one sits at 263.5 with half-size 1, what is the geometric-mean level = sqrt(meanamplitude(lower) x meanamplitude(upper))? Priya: 1.3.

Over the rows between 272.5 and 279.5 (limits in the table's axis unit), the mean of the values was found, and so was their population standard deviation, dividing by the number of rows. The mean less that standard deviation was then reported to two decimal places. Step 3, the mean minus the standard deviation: 2.29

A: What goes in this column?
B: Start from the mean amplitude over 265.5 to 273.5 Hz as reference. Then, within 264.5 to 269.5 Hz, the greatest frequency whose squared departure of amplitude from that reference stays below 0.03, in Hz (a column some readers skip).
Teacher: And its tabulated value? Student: 269.0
